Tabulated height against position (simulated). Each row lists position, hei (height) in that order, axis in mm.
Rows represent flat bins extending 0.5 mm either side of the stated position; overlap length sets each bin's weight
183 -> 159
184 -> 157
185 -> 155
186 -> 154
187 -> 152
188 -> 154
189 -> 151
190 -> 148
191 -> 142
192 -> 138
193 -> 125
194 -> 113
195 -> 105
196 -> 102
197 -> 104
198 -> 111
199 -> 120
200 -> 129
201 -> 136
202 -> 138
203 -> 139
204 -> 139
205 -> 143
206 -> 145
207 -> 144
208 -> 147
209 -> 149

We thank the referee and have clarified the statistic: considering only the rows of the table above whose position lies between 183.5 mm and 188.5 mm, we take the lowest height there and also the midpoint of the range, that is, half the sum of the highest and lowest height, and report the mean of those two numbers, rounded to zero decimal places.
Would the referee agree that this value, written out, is 153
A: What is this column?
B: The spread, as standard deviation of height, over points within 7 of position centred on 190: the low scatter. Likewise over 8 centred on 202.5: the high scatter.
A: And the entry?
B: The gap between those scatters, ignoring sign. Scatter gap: 2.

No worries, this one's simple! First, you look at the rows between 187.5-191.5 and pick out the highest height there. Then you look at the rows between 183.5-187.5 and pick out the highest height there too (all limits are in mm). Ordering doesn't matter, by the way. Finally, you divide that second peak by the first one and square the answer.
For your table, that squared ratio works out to 1.0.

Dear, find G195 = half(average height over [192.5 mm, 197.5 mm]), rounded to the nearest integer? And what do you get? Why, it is 55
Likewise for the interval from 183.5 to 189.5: 77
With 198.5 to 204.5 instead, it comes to 67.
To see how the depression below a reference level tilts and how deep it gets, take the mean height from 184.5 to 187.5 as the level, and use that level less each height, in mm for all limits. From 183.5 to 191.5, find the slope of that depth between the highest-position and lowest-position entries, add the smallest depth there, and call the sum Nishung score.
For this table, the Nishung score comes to -1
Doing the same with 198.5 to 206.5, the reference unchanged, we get 5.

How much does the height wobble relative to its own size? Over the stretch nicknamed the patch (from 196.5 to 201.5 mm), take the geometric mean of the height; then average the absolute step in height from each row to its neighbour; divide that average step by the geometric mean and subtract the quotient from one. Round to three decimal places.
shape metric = 0.933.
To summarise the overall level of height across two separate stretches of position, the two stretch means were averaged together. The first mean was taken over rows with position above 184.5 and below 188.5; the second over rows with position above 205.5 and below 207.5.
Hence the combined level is 149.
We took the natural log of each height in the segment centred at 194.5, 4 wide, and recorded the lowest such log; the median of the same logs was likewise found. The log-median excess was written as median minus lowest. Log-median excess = 0.066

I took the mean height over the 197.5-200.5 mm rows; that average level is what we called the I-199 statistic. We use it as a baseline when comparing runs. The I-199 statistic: 120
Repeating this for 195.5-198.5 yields 106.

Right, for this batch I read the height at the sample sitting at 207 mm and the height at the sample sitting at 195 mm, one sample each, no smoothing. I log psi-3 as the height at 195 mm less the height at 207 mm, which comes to -39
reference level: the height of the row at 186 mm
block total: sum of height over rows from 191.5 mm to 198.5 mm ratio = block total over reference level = 5.2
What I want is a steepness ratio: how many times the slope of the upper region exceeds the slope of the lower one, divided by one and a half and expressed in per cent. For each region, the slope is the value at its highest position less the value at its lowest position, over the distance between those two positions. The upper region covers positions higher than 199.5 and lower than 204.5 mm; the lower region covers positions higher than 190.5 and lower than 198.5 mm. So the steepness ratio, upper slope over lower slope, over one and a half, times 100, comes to -38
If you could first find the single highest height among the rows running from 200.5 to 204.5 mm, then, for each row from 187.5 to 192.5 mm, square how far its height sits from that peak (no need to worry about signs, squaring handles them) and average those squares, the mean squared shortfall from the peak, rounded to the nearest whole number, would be 92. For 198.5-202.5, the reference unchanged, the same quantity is 118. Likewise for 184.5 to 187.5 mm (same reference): 217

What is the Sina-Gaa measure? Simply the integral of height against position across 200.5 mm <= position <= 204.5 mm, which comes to 552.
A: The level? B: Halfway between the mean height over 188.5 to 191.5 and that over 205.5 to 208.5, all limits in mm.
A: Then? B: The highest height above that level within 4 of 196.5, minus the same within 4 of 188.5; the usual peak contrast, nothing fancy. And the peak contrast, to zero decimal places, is -26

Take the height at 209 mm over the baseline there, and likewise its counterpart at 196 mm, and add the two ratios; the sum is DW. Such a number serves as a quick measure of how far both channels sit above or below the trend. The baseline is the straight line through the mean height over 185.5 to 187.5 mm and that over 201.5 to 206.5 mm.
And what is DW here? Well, 1.8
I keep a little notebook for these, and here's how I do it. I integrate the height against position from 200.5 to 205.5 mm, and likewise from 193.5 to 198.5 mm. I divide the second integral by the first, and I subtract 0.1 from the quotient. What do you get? 0.67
